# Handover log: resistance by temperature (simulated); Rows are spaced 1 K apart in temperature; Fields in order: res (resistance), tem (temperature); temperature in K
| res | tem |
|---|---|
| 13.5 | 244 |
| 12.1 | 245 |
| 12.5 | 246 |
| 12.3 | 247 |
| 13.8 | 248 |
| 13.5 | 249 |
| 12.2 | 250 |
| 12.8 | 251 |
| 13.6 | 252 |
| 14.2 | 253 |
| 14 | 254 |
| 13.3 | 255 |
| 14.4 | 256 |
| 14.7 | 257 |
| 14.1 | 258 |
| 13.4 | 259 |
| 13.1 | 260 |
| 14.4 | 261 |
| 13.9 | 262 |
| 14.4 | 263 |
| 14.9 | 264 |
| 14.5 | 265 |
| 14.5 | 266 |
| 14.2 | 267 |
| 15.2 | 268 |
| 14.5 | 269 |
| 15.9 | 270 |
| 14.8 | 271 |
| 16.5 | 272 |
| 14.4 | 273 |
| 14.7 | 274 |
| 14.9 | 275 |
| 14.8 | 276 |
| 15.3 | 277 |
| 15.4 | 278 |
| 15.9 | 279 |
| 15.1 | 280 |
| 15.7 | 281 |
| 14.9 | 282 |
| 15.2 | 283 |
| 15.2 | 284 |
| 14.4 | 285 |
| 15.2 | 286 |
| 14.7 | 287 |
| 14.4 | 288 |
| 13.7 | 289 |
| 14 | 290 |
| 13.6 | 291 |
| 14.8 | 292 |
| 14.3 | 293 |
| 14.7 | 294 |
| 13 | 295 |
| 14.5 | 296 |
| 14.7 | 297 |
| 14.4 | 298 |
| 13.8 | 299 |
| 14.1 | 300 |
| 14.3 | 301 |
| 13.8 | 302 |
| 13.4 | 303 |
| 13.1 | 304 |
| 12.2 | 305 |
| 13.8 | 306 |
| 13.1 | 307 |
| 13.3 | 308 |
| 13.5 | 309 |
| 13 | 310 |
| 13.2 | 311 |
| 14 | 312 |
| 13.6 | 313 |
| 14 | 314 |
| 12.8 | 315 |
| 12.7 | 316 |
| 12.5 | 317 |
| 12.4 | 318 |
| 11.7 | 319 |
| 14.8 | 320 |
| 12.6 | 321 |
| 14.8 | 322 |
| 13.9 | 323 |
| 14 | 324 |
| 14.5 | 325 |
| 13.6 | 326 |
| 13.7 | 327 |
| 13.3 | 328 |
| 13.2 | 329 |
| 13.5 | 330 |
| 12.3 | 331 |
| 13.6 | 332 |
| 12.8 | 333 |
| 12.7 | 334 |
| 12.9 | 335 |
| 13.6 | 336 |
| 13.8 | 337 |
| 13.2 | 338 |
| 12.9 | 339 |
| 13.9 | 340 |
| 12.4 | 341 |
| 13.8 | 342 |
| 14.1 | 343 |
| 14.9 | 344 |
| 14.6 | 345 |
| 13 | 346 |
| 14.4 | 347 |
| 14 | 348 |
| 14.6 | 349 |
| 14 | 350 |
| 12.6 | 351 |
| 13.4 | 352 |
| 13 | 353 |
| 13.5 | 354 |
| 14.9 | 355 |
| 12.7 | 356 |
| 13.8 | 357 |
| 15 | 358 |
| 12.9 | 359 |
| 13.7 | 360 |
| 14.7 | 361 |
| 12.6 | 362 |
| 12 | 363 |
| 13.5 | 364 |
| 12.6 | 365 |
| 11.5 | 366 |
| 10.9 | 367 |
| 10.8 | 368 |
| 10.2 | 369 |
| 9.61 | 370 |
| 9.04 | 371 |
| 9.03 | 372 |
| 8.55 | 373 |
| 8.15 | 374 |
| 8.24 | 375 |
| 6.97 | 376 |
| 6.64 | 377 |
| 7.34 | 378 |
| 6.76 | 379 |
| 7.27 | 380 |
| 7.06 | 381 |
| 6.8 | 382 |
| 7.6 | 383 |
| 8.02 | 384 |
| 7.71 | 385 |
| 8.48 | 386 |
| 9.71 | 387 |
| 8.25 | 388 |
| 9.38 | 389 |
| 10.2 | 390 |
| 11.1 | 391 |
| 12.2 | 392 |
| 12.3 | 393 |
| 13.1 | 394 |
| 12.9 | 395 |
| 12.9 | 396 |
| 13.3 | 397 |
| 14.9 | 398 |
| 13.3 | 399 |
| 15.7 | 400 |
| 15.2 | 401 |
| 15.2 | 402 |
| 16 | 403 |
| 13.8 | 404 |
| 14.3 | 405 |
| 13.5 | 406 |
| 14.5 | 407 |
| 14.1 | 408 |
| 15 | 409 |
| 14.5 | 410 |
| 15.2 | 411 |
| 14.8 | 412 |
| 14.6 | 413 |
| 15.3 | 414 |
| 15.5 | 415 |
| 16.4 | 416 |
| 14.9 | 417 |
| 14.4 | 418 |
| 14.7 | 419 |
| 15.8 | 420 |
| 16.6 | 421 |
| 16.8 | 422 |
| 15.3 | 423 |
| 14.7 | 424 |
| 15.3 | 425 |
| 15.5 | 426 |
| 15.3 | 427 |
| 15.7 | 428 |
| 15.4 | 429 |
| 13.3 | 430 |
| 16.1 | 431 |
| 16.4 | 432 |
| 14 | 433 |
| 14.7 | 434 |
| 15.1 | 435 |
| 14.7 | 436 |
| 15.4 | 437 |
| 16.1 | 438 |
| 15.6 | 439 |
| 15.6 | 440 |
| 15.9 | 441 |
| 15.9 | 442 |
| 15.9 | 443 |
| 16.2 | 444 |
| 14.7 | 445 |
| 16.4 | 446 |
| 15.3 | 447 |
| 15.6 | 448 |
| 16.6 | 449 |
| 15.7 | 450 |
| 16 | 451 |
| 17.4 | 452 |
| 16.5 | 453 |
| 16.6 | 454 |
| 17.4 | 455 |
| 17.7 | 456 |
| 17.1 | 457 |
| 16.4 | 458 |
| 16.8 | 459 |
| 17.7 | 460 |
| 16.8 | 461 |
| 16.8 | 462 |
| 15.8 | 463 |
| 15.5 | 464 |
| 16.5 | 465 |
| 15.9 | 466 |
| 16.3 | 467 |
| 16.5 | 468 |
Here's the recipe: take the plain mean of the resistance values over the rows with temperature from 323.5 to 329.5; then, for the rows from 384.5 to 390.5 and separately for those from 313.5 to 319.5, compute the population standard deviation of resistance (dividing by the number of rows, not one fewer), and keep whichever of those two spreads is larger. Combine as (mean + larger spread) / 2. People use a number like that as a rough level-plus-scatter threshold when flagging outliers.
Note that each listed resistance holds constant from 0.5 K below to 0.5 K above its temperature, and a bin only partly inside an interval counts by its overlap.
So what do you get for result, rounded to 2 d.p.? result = 7.29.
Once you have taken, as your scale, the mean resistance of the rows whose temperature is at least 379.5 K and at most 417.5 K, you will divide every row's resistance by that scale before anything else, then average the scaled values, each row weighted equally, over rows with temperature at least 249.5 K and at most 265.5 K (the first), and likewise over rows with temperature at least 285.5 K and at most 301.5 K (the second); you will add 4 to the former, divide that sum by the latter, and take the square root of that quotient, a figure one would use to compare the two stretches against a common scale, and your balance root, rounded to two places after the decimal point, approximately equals 2.12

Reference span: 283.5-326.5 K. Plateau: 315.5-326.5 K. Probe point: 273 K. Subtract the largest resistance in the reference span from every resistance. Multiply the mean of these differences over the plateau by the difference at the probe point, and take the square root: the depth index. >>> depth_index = 1.2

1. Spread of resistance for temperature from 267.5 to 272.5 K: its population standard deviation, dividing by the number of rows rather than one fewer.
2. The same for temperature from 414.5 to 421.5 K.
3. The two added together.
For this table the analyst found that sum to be 1.5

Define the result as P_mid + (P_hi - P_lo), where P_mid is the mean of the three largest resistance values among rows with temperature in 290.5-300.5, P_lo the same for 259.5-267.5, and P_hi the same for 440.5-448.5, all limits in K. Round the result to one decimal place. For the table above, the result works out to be 16.3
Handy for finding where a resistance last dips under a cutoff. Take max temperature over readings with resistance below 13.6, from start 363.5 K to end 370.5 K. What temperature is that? 370 K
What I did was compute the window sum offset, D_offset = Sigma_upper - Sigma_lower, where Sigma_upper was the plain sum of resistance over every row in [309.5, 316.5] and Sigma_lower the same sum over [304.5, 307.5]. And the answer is 54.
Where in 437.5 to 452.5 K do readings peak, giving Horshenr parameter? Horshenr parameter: 452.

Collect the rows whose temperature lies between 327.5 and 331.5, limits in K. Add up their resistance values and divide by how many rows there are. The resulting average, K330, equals 13.1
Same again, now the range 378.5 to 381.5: 7.0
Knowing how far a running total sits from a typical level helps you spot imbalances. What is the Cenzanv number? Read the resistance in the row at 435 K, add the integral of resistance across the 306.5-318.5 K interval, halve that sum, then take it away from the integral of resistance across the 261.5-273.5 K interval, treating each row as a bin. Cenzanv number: 91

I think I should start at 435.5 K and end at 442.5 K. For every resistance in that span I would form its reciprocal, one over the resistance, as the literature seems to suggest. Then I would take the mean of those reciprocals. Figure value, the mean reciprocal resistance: 0.064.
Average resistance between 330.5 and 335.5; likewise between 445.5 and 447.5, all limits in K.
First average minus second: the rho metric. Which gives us -3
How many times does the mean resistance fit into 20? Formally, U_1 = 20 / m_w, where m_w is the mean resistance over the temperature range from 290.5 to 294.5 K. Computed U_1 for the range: 1.39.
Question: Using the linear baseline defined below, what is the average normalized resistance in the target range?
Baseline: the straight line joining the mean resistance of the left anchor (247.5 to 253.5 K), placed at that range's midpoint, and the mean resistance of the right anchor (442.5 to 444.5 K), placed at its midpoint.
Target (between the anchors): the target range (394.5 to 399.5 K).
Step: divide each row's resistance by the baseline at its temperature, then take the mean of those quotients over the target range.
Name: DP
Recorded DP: 0.87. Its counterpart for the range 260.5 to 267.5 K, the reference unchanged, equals 1.06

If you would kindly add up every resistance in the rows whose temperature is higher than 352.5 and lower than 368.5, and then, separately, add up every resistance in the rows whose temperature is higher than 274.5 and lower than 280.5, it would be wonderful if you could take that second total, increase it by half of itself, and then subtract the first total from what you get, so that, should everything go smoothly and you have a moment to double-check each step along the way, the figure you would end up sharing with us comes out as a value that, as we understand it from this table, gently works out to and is -71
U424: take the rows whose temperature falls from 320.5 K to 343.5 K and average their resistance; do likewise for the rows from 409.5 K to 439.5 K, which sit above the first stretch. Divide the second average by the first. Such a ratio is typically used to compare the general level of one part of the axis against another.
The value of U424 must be 1.14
